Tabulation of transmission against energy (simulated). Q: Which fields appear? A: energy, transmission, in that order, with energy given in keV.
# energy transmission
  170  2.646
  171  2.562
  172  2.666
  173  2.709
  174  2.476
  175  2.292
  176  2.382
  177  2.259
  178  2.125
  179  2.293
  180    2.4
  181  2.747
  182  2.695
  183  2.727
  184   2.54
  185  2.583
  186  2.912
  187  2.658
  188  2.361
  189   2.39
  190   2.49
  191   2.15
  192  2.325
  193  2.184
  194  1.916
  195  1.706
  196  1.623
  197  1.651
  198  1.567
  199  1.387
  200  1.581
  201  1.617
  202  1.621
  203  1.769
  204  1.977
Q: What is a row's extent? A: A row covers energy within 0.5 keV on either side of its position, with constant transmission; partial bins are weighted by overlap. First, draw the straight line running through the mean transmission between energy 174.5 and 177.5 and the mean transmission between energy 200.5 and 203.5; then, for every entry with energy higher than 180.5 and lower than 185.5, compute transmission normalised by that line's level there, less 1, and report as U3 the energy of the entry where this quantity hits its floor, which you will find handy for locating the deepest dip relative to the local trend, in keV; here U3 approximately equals 184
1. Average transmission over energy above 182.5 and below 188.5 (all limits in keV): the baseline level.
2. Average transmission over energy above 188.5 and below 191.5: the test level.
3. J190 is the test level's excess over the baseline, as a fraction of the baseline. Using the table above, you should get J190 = -0.1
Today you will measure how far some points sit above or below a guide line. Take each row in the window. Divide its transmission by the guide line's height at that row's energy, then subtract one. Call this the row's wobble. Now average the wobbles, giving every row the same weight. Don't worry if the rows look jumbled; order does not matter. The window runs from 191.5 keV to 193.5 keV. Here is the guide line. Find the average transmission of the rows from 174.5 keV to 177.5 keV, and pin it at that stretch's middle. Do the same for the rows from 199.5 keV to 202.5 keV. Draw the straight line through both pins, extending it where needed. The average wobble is 0.22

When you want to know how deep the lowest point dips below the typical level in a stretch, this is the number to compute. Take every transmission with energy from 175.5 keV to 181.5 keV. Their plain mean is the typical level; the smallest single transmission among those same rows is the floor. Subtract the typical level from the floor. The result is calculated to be -0.24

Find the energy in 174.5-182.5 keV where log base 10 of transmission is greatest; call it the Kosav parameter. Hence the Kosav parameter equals 181 keV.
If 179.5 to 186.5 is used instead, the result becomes 186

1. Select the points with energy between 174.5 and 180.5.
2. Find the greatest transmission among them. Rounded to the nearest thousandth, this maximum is 2.400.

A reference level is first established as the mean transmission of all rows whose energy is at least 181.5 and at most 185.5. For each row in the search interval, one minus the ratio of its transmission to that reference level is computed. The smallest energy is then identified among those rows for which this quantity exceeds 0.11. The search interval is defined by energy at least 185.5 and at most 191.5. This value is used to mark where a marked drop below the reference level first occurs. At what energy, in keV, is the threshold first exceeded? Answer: 191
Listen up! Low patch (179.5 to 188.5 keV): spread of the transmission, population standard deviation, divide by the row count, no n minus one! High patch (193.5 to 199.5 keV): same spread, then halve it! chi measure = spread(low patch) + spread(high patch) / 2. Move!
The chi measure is 0.24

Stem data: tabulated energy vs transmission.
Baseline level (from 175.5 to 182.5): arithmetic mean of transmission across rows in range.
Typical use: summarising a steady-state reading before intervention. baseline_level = 2.4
